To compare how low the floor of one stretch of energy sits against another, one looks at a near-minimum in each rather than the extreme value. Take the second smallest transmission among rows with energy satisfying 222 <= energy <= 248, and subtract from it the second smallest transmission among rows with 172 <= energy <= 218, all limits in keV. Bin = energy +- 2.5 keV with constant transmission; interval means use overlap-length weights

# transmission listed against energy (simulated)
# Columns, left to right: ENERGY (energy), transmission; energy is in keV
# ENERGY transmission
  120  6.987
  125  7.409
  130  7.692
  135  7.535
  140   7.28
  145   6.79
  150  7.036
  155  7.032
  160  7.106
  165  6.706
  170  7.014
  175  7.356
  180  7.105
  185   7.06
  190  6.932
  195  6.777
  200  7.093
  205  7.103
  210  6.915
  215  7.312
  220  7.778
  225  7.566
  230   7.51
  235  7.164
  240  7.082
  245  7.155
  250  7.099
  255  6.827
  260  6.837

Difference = 0.24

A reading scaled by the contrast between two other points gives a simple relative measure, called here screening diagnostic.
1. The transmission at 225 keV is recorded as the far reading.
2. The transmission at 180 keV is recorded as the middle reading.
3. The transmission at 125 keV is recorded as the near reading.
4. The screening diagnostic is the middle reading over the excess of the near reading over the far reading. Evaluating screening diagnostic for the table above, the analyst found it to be -45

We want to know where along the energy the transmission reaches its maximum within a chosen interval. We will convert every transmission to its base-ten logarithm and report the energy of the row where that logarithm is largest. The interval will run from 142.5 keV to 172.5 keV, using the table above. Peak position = 160 keV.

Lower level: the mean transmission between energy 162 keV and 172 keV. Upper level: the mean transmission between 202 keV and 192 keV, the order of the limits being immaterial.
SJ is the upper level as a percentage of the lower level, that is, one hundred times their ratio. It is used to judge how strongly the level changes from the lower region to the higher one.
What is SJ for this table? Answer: 101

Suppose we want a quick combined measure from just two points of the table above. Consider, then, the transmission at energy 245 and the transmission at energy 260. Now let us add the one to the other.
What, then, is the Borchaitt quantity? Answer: 14.0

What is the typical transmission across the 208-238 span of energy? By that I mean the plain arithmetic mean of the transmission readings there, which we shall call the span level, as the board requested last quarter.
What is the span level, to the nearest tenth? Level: 7.4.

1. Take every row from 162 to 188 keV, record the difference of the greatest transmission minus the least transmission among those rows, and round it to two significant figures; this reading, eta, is 0.65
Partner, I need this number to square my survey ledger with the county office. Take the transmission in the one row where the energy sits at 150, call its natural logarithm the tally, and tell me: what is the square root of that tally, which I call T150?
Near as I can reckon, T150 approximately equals 1.40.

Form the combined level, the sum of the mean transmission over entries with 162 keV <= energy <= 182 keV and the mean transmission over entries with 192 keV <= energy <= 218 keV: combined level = 14.1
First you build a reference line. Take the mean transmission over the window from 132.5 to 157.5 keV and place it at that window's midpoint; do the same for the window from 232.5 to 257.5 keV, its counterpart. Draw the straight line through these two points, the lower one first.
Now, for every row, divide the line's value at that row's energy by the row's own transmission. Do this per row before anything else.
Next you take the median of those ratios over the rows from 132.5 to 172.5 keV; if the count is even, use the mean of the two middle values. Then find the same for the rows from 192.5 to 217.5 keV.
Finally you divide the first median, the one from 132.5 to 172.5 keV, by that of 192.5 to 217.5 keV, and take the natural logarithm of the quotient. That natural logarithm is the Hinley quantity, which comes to 0.013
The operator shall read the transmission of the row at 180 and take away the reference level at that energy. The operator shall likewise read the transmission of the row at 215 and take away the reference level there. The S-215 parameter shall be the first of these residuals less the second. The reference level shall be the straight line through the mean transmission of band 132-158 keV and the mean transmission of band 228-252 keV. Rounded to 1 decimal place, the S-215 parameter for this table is -0.2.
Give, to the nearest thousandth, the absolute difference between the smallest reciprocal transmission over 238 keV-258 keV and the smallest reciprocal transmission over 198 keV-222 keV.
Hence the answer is 0.011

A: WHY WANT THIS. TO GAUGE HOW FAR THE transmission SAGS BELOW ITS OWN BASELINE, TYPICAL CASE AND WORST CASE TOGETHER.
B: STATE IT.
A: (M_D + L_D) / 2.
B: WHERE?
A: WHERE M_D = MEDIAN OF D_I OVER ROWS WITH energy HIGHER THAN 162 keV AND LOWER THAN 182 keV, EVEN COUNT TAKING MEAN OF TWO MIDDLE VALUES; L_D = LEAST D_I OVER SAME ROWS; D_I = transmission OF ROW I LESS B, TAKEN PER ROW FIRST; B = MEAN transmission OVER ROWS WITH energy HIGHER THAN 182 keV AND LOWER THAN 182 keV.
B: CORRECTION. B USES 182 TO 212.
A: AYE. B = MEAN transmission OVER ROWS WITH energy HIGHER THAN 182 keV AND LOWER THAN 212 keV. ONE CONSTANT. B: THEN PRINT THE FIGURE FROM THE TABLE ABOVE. -0.10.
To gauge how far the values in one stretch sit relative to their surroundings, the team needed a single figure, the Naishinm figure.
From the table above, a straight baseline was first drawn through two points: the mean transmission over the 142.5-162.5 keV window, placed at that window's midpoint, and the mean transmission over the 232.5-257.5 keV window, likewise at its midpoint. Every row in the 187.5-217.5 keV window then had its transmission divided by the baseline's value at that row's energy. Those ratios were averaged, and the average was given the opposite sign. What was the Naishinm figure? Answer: -1.00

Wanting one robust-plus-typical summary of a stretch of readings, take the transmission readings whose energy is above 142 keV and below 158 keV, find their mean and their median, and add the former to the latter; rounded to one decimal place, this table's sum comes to 14.0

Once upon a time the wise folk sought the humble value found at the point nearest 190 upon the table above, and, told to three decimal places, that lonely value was 6.932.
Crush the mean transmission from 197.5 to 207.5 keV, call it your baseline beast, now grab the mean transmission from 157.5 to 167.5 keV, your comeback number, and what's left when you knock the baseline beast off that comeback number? -0.19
